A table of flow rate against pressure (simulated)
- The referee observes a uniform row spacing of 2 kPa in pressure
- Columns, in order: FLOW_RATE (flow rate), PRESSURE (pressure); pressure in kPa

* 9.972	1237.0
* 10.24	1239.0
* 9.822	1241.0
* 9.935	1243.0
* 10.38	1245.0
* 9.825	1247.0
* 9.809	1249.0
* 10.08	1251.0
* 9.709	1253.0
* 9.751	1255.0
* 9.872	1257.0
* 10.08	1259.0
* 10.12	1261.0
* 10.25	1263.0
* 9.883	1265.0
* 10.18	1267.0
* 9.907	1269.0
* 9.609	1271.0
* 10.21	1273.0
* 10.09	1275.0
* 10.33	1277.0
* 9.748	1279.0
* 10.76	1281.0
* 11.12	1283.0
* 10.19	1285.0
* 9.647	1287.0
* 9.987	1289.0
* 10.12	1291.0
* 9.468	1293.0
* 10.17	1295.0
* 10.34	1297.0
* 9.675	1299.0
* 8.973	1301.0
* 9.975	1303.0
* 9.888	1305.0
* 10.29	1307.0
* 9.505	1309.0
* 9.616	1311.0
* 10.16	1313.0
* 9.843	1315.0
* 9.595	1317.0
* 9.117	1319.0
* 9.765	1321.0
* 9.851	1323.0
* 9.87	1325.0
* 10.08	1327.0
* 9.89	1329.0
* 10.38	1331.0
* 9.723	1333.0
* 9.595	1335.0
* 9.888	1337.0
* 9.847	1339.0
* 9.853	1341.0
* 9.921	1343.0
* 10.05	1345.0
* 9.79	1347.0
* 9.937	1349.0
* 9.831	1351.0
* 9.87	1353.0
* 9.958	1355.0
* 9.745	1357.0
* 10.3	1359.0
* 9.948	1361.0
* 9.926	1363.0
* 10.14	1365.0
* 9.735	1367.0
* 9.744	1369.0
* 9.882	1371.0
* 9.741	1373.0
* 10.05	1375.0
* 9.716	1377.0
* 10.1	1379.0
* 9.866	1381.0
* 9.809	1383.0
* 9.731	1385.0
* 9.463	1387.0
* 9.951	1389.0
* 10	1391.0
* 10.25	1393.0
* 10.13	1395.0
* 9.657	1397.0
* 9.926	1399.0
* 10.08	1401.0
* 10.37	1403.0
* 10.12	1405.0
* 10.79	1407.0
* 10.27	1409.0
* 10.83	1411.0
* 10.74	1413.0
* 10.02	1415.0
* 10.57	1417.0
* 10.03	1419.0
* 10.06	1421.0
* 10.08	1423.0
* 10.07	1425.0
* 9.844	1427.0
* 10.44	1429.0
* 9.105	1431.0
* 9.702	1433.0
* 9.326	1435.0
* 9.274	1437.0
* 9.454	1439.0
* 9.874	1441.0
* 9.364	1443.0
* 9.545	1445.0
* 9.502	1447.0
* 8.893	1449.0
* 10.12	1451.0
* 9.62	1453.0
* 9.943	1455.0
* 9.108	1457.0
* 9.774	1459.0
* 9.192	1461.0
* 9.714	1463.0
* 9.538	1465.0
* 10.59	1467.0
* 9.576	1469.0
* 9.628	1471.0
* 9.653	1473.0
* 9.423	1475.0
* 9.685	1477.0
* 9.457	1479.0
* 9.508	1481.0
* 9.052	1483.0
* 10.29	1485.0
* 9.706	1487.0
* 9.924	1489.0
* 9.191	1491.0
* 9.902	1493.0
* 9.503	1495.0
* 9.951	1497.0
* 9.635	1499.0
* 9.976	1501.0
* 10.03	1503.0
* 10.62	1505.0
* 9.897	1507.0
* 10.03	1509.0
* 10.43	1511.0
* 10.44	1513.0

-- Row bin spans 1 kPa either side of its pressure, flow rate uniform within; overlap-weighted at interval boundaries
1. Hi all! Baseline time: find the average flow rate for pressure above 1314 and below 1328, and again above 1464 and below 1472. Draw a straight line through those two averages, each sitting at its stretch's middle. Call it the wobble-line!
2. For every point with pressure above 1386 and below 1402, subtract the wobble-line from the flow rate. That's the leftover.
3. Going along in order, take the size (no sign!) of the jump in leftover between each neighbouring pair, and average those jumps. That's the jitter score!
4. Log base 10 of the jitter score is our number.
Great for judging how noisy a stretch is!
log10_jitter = -0.59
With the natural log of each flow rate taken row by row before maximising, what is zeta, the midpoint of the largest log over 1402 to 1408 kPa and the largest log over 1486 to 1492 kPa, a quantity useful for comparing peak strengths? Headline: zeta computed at 2.34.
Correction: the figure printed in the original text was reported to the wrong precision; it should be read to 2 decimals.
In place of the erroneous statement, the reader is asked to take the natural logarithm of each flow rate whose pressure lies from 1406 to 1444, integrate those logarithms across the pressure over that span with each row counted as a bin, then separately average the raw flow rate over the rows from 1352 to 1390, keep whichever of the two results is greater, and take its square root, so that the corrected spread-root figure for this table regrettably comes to 9.35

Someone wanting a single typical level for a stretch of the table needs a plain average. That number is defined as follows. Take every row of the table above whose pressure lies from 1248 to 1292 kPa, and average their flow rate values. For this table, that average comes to 10.1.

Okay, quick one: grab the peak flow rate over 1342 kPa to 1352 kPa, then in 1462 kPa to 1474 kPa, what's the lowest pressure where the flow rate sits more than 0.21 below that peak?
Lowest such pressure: 1463.0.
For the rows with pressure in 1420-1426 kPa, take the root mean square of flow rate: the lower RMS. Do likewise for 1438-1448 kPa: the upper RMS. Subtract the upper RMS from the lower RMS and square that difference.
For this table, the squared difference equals 0.27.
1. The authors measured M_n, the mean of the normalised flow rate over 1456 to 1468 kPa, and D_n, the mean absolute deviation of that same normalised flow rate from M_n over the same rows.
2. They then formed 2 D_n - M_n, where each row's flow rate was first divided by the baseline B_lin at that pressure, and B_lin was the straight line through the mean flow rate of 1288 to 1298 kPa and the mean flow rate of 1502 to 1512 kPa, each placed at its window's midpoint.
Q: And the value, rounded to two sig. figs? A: -0.88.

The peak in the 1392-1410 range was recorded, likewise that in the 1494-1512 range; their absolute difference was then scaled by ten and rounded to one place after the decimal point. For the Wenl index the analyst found 1.7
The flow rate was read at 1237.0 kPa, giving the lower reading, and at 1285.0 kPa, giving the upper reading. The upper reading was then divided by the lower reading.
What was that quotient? 1.02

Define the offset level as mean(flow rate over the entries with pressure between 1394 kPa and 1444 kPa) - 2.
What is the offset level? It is 8.01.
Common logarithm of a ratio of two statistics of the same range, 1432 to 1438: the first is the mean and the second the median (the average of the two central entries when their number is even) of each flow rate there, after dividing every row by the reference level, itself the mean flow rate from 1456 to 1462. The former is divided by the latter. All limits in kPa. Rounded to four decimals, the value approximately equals 0.0050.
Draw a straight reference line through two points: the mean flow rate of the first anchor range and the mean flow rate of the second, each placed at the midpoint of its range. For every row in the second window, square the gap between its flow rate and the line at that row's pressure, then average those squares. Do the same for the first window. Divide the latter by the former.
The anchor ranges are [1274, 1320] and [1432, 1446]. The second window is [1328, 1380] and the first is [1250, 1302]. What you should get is 3.0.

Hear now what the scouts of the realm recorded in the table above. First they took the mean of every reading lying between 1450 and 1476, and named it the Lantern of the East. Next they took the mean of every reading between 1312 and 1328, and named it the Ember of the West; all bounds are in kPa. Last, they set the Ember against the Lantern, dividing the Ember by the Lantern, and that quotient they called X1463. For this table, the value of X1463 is 1.01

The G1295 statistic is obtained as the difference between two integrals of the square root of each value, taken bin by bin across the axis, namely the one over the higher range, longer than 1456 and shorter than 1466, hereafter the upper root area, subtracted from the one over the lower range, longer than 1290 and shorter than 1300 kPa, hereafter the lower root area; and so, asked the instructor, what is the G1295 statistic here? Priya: 0.78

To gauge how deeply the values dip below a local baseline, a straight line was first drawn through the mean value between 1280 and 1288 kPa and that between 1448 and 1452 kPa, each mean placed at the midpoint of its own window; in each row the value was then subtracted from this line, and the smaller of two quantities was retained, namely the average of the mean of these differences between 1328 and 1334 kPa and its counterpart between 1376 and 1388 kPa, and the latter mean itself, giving 0.10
